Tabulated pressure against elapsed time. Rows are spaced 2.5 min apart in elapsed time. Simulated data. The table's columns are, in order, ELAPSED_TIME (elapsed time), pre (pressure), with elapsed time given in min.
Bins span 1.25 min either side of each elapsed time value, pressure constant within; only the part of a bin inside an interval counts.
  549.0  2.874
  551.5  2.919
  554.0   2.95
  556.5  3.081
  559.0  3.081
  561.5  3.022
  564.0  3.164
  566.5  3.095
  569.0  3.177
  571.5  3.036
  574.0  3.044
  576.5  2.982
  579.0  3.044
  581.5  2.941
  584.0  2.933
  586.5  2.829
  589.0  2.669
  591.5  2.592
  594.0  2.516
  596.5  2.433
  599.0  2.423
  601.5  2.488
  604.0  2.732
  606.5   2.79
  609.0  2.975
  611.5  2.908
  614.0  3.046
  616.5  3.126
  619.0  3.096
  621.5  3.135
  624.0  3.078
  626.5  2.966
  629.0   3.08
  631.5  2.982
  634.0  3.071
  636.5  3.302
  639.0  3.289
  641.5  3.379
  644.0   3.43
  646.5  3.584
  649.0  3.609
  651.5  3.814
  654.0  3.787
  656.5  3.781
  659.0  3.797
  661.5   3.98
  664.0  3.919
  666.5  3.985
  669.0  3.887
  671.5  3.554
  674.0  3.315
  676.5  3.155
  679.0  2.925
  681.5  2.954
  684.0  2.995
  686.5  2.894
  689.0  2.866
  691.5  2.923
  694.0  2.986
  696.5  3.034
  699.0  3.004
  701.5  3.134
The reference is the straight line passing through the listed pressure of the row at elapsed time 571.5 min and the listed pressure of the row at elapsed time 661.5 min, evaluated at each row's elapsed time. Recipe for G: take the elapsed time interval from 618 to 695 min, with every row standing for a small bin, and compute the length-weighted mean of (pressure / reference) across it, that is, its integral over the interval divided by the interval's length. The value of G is 0.85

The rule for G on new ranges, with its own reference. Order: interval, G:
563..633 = 0.88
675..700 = 0.70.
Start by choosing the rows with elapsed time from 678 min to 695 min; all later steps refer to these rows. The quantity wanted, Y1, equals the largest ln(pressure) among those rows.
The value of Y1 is 1.10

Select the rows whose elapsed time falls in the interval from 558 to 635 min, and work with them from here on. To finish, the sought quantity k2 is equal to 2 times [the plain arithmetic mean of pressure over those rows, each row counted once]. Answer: 5.8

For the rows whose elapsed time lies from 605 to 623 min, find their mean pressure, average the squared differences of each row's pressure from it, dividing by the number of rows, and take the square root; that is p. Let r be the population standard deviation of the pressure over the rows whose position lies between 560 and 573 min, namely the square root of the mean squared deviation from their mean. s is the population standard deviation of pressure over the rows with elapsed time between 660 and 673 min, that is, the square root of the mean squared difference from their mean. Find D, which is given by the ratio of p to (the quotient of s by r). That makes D 0.047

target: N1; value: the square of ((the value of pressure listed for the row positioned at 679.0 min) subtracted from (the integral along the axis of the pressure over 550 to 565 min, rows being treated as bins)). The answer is 1810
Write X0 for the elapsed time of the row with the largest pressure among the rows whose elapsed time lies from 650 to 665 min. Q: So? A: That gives 661.5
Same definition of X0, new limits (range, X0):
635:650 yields 649.0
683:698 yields 696.5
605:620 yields 616.5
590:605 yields 604.0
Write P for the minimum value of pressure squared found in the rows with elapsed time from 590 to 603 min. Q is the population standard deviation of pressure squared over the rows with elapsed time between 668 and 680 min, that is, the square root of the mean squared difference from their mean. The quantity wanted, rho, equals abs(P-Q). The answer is 3.6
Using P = 5.9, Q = 2.3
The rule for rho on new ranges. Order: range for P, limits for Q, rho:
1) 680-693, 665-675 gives 6.3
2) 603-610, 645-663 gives 6.5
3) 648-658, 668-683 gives 10.7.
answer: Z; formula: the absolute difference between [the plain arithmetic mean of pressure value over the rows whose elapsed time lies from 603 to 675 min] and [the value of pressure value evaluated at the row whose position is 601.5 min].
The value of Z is 0.87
